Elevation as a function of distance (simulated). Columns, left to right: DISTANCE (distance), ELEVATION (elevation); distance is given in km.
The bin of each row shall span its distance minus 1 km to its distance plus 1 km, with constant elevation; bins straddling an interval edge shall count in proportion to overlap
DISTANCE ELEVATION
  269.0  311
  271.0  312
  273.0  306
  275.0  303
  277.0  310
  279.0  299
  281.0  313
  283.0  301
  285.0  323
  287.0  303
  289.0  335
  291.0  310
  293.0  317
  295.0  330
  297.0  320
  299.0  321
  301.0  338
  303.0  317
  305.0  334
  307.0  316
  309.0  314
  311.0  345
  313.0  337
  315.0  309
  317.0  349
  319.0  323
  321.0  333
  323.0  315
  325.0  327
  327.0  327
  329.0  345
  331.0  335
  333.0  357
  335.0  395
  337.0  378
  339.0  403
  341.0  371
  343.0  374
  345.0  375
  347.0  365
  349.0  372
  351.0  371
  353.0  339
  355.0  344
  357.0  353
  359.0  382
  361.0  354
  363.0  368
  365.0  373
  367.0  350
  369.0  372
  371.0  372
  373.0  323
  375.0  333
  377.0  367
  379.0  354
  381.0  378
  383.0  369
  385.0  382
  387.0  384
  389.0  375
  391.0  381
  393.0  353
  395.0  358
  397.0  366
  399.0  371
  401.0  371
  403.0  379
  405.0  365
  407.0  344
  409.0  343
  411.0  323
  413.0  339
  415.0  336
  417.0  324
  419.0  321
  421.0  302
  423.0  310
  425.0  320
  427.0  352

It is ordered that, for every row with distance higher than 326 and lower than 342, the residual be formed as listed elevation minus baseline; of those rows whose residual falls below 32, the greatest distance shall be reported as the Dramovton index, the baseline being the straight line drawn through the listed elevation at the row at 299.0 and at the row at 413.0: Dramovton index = 333.0 km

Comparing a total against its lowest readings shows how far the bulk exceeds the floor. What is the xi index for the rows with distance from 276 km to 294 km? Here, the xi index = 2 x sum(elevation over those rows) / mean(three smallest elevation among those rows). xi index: 18.7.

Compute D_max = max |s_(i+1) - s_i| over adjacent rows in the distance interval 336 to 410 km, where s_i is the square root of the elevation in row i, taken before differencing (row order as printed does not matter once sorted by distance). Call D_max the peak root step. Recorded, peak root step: 1.32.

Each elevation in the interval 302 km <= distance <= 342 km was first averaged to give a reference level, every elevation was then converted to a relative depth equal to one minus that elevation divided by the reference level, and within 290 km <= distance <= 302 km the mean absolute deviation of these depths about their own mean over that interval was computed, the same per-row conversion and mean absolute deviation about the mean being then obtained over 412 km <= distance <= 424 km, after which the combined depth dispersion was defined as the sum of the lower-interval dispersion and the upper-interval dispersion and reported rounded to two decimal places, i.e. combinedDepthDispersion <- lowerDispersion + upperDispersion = 0.05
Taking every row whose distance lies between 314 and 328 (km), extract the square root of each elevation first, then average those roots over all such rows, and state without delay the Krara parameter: 18.1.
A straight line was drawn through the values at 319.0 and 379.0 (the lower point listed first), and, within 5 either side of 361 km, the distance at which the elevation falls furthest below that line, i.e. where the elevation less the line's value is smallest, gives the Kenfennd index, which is 361.0 km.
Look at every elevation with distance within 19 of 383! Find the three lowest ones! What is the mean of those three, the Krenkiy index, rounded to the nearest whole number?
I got 335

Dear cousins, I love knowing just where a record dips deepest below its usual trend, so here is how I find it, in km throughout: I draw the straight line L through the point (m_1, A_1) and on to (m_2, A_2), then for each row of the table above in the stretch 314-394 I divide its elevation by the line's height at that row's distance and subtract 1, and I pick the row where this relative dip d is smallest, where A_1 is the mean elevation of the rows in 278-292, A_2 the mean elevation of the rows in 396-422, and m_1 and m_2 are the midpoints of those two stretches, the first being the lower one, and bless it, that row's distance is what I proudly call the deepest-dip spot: 373.0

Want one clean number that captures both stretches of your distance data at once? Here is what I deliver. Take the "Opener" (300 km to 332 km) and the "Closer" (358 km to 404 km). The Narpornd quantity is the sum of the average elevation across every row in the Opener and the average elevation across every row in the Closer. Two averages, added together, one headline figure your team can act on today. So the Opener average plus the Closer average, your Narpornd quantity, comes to 695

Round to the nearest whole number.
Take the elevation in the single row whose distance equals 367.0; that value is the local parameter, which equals 350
